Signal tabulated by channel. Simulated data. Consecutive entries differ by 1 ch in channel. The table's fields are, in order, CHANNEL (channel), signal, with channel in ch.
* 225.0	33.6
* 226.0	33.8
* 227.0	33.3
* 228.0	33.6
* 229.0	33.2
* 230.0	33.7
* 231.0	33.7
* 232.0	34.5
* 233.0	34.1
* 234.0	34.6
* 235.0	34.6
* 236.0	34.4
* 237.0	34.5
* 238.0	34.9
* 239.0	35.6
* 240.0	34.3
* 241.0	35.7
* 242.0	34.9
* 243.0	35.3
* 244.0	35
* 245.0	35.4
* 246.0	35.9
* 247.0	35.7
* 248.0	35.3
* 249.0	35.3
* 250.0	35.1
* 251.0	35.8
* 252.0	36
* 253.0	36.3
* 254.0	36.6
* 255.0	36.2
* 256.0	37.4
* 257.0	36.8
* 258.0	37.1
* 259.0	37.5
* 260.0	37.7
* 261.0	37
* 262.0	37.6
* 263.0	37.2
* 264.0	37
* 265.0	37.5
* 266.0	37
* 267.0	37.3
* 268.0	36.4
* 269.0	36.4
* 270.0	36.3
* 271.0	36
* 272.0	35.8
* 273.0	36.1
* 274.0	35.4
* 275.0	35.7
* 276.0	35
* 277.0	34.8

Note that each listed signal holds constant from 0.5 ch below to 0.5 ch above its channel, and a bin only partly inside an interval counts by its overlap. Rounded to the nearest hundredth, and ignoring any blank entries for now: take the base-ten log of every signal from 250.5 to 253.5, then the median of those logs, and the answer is 1.56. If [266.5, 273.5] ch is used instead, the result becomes 1.56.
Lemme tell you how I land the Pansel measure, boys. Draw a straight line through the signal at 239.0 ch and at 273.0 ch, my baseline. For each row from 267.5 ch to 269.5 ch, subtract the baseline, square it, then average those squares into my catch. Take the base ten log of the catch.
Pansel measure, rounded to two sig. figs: -0.87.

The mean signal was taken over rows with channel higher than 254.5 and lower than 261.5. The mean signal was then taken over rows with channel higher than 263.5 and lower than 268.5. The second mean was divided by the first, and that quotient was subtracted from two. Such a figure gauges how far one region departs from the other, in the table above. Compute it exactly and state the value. 1.002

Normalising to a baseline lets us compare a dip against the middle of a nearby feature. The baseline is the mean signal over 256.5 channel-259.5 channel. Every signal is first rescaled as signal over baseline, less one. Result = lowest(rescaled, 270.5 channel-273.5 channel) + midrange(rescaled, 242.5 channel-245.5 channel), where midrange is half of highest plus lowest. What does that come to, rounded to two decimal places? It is -0.09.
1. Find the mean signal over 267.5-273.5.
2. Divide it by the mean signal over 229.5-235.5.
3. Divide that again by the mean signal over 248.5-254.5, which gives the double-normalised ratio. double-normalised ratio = 0.0295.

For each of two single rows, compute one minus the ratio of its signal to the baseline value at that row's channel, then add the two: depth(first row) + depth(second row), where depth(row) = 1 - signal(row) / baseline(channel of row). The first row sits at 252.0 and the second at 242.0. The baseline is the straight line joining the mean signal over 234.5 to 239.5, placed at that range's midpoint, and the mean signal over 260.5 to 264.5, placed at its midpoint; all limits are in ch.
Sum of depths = 0.016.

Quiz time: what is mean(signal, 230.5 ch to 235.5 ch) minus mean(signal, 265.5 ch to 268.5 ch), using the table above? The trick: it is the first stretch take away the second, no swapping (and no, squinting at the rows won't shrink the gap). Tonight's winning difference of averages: -2.6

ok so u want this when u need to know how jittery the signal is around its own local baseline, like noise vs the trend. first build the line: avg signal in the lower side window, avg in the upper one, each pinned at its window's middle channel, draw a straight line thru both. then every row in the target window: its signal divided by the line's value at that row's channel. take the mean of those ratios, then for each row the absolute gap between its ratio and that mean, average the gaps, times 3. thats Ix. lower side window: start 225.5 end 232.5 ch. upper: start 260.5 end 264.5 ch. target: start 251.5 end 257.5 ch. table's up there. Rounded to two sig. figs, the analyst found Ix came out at 0.022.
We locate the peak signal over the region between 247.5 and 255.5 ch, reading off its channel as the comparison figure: 254.0 ch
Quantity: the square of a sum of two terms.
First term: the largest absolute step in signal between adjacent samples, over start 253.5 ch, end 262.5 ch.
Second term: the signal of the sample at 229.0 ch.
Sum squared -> 1183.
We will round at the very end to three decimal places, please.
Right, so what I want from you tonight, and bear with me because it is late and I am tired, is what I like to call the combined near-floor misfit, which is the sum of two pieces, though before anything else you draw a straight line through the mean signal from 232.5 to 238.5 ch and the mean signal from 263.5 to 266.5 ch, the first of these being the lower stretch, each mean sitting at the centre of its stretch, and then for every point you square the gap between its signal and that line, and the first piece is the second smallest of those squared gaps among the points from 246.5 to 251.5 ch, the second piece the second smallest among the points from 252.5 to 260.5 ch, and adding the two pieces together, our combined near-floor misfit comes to 0.067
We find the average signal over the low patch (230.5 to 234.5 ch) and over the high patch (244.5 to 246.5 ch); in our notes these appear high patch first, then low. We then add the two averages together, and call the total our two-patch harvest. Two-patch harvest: 69.9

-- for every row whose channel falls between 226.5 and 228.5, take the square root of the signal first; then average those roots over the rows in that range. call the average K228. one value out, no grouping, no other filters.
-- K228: 5.78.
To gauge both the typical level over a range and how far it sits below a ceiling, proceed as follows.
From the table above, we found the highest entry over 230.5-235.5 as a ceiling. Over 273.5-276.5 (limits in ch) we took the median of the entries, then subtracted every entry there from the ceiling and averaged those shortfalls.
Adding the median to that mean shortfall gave 34.6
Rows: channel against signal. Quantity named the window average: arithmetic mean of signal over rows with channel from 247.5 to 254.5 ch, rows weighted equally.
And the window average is 35.8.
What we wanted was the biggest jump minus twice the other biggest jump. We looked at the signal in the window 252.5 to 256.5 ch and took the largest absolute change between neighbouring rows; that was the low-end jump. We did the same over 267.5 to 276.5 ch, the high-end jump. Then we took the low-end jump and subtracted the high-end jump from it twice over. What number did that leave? -0.20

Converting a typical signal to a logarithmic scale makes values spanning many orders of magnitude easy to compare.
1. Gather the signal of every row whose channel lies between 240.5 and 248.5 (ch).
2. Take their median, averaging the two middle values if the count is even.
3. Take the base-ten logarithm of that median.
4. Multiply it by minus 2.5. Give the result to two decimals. -3.87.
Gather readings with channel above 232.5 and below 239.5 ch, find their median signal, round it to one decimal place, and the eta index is 34.6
